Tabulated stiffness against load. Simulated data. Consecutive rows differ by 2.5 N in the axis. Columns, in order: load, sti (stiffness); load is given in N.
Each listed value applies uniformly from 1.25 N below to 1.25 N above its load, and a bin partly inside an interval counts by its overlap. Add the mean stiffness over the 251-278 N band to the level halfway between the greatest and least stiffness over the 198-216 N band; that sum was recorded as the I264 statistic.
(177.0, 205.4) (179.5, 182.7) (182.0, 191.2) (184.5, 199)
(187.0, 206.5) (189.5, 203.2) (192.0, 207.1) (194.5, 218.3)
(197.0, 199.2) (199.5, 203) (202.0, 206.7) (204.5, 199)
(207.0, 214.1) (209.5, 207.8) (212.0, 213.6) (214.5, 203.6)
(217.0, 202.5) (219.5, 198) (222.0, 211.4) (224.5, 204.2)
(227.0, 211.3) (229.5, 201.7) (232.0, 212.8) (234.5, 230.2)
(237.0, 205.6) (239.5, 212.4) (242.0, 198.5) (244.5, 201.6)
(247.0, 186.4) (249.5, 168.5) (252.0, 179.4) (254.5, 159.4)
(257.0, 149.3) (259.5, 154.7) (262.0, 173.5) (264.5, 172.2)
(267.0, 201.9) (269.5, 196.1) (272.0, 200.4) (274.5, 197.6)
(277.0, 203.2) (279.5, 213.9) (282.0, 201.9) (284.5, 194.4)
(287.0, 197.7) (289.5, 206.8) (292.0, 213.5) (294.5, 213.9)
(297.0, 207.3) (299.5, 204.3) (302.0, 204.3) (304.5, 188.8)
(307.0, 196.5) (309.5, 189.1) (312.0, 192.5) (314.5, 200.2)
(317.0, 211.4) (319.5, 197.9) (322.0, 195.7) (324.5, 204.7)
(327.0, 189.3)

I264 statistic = 387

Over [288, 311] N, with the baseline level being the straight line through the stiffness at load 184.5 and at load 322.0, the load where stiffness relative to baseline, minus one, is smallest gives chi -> 304.5 N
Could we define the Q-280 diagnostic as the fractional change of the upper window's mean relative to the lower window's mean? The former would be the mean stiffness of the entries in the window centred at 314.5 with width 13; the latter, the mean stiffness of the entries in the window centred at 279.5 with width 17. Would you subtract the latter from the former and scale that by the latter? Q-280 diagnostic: -0.02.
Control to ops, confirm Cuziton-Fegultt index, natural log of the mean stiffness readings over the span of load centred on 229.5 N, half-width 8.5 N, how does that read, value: 5.352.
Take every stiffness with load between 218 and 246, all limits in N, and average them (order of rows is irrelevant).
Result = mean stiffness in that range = 208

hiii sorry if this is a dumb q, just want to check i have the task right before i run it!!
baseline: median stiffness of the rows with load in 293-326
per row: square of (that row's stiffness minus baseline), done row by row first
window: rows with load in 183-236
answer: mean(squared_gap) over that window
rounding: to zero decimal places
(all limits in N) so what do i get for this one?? 107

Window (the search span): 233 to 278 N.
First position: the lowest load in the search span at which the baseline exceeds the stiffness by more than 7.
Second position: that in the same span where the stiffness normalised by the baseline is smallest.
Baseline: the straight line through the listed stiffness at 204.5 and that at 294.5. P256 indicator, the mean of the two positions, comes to 252.0 N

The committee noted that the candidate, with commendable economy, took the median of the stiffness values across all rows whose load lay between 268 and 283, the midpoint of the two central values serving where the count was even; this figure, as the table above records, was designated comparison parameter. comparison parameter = 201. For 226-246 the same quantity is 208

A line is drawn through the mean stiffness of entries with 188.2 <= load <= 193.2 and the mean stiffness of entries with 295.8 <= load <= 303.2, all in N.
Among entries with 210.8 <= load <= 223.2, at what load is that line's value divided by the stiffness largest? 219.5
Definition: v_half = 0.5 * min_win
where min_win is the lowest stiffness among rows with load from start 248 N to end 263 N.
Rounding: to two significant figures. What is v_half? 75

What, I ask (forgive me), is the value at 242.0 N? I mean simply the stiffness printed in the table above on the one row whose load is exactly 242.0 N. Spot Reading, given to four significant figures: 198.5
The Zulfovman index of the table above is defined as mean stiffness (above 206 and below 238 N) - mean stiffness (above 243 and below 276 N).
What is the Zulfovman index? 29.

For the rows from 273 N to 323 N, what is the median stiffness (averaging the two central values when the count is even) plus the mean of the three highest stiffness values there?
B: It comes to 415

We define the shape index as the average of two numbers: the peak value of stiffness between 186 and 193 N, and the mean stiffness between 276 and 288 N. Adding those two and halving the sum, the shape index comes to 205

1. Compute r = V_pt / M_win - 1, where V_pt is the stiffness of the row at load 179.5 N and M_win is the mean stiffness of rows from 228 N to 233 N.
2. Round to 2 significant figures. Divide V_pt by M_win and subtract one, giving -0.12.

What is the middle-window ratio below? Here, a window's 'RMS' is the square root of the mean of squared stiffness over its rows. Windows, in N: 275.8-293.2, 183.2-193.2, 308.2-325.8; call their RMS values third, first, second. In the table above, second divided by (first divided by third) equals 200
